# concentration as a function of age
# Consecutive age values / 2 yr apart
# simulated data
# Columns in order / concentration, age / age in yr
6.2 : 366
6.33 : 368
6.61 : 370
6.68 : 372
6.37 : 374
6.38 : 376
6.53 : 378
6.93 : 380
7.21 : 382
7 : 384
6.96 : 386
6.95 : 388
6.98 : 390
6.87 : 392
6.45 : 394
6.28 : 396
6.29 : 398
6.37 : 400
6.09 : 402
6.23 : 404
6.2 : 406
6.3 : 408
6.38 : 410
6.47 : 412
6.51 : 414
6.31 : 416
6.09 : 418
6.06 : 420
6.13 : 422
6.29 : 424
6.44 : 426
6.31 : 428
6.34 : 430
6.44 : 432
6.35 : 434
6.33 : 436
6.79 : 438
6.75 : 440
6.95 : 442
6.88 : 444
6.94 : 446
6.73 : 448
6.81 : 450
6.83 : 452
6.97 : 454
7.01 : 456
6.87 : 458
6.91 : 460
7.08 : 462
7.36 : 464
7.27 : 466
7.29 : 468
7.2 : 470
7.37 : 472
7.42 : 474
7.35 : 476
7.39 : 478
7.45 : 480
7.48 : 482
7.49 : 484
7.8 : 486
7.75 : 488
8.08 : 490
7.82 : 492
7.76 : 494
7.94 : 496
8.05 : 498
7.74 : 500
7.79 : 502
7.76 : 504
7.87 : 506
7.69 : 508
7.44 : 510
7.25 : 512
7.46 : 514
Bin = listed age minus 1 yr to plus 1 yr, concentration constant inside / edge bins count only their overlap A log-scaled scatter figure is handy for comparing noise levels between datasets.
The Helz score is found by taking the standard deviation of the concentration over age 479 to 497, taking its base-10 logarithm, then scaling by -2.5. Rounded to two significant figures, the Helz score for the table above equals 1.7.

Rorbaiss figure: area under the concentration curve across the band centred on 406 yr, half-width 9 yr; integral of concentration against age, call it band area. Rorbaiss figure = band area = 114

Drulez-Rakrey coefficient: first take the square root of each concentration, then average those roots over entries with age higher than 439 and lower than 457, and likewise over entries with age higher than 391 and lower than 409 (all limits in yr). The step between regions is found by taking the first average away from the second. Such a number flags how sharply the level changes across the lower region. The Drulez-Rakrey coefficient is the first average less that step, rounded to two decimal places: 2.73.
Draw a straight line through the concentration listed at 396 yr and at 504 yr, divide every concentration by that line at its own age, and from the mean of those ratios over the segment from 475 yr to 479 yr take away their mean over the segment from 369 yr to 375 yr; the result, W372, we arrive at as -0.10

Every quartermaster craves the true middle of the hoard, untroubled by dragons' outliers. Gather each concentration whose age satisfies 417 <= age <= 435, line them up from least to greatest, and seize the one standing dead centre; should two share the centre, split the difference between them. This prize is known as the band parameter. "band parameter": 6.31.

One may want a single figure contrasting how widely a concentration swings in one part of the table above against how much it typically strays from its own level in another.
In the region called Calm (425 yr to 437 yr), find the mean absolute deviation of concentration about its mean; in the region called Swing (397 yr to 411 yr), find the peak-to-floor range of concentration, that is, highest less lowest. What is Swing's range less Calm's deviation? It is 0.24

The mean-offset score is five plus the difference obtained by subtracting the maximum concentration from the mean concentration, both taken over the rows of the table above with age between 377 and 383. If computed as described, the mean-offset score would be 4.68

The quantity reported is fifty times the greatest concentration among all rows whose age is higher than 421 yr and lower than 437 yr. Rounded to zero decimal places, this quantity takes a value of 322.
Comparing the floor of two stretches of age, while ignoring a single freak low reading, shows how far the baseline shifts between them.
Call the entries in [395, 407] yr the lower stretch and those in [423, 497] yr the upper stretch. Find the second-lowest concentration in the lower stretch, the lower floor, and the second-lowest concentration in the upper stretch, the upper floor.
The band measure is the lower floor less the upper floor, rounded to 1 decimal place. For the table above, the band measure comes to -0.1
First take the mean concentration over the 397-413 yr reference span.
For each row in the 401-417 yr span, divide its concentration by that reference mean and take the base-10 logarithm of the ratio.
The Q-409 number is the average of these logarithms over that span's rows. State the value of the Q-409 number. 0.00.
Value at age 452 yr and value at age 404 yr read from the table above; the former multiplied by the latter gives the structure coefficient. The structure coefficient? 43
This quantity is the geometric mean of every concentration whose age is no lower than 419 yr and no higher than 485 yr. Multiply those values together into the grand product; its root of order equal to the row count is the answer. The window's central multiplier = 6.9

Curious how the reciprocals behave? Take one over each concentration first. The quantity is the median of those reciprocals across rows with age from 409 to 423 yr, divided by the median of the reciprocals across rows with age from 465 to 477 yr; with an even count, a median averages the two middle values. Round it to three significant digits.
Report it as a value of 1.16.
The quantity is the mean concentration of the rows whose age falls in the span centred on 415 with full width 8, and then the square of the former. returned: 40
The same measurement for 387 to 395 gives 46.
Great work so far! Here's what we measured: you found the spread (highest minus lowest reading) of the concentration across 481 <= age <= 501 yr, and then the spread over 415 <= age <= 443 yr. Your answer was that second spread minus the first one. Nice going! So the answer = 0.3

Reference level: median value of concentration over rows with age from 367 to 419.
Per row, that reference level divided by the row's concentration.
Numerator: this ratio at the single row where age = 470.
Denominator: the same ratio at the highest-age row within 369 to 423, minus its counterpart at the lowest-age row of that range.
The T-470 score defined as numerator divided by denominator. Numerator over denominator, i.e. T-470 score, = 12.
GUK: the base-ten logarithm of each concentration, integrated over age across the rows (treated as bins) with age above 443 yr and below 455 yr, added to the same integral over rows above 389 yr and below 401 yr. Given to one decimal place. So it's 19.8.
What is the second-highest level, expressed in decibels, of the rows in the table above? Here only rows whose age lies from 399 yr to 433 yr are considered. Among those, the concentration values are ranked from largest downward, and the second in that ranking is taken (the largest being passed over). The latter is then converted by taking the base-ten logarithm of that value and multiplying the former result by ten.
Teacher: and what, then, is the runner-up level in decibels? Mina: 8.11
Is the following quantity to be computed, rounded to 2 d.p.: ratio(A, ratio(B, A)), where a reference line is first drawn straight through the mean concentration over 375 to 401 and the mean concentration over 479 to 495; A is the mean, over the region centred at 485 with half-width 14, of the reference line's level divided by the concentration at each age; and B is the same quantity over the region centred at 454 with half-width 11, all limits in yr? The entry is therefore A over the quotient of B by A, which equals 0.95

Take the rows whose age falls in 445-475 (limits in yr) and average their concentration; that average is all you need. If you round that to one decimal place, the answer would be 7.1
